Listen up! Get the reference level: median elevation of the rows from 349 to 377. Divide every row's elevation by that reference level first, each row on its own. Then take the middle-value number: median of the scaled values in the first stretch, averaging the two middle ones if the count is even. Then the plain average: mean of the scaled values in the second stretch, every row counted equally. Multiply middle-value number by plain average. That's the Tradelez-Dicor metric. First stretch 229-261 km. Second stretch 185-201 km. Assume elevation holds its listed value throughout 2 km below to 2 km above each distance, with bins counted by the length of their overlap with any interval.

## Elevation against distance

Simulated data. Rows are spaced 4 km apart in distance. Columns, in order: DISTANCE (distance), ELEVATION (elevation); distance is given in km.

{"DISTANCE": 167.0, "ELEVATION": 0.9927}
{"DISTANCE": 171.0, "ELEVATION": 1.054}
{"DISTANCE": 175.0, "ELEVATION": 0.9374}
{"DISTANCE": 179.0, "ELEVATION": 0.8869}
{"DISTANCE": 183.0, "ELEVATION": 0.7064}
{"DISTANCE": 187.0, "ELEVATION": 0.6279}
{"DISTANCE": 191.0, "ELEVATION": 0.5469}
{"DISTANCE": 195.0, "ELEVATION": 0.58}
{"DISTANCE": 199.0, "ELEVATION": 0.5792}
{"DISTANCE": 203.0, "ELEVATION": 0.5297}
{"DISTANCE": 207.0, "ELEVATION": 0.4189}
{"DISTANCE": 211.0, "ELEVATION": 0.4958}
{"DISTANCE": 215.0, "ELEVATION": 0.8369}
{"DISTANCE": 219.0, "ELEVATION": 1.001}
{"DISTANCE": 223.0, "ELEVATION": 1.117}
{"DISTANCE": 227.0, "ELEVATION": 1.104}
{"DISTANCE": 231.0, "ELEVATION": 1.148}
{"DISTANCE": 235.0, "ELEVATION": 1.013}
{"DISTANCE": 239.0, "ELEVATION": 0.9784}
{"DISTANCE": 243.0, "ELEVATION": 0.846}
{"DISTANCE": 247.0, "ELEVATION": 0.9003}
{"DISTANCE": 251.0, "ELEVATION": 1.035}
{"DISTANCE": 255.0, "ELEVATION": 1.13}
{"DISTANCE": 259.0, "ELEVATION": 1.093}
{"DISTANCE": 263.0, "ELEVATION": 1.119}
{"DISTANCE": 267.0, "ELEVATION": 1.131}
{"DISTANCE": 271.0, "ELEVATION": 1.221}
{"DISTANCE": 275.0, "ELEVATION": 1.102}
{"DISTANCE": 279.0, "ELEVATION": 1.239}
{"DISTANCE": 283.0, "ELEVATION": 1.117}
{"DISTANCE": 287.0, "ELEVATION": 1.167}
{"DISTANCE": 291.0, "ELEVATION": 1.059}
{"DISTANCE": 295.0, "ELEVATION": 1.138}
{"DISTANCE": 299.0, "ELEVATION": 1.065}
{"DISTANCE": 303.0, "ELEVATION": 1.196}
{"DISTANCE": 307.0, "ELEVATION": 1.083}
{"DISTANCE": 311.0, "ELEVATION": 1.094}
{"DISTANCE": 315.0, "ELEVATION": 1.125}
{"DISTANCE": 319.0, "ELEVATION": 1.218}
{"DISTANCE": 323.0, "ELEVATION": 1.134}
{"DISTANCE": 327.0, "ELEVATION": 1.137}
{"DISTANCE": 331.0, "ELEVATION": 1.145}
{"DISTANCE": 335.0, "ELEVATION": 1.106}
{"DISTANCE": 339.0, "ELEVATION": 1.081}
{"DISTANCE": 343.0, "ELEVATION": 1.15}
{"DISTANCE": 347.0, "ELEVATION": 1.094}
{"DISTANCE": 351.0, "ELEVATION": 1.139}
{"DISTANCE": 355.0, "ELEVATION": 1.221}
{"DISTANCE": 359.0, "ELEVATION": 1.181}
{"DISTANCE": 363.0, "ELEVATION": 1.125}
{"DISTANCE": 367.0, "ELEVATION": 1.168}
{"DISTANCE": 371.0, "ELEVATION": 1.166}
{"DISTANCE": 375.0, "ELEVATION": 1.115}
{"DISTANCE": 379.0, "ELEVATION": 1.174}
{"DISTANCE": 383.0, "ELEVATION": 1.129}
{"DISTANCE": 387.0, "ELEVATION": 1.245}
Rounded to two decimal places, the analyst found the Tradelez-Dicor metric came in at 0.44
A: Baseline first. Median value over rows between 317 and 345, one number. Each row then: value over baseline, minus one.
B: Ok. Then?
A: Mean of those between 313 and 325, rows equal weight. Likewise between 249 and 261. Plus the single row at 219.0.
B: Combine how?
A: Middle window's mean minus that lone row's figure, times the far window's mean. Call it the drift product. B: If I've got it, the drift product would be 0.0014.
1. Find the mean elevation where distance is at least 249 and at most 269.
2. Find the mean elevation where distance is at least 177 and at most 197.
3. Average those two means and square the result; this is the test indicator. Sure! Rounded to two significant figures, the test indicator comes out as 0.78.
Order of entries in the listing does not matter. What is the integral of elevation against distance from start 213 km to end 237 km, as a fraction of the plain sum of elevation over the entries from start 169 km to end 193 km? 5.2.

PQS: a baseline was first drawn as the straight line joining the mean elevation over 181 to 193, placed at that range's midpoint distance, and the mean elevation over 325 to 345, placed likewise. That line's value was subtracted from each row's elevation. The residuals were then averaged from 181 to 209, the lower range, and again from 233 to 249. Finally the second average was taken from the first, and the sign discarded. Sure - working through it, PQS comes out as 0.21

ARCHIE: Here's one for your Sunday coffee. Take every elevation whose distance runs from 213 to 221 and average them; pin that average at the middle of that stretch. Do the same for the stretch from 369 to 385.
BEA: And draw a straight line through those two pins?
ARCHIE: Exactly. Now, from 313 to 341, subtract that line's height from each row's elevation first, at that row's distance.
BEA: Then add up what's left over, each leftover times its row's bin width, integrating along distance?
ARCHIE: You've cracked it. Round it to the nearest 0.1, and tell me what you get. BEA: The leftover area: 1.7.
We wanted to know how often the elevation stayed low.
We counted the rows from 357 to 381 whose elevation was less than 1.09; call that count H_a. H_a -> 0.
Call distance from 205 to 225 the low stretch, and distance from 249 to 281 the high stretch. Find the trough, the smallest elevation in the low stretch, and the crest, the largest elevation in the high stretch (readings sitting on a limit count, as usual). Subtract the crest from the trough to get -0.8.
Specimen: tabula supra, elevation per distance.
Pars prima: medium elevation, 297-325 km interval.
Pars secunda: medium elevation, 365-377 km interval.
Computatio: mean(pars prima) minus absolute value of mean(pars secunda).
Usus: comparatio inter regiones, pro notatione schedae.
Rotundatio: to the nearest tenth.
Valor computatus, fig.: 0.0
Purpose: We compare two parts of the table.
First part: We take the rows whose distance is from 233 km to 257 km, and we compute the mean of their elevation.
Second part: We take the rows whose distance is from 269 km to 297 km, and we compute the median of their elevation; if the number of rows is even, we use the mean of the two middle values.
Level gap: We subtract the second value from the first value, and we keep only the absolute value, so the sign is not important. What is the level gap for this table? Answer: 0.154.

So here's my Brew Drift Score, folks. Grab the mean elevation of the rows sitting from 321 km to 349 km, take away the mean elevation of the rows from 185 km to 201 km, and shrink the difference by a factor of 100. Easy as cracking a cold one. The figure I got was 0.0054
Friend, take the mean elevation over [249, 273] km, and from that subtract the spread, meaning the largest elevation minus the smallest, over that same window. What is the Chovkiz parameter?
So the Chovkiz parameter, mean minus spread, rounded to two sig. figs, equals 0.94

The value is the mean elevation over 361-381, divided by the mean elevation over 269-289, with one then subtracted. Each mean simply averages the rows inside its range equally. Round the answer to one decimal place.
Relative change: 0.0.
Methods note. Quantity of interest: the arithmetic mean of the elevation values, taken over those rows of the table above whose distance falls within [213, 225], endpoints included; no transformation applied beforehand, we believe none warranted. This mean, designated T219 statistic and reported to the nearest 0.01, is 0.98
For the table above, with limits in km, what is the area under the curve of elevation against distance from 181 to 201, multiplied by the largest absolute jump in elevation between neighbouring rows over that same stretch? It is 1.0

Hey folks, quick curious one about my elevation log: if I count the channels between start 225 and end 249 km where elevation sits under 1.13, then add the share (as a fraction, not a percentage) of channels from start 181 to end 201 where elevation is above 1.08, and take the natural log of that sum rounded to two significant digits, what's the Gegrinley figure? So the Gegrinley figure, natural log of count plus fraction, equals 1.6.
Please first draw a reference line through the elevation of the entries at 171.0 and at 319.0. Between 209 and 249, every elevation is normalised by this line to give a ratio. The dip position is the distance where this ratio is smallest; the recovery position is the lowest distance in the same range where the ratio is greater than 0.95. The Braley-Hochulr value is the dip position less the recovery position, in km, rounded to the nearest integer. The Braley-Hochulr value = -12 km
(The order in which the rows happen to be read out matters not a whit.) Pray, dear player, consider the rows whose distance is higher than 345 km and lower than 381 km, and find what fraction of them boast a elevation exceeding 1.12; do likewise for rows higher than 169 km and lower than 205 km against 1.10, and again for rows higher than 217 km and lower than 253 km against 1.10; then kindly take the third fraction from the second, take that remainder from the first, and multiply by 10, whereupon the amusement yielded 11.1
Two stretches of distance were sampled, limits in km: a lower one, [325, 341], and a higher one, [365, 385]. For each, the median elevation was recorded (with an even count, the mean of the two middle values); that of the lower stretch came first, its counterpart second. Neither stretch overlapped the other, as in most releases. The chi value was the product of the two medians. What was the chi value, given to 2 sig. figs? 1.3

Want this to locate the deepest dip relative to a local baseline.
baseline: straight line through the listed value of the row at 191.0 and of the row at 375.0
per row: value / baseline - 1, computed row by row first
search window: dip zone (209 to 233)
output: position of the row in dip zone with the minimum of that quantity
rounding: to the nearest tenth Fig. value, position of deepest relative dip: 211.0 km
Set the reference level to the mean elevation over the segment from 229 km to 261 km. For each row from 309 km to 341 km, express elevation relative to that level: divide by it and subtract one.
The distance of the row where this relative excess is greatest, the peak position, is 319.0 km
